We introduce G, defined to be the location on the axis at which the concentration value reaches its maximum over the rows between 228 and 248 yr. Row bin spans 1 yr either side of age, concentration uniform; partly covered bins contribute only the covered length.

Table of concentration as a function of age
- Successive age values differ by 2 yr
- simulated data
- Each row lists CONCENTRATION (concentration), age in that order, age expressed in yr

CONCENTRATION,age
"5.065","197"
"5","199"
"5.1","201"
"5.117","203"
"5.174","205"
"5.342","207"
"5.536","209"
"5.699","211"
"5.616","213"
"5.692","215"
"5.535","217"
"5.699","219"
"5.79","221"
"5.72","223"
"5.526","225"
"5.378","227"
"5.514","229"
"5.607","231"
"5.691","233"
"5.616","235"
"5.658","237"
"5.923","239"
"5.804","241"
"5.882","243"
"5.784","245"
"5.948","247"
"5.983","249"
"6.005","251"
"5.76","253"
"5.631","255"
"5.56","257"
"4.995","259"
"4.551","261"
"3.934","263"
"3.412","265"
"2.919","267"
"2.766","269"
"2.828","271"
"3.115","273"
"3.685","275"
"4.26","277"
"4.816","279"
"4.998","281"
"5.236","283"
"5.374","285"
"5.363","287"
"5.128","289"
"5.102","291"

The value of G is 247 yr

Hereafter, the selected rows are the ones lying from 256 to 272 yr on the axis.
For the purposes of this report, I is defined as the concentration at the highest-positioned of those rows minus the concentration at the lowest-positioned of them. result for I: -2.7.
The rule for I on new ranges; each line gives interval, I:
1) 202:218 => 0.4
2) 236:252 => 0.3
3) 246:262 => -1.4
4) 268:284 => 2.5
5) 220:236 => -0.2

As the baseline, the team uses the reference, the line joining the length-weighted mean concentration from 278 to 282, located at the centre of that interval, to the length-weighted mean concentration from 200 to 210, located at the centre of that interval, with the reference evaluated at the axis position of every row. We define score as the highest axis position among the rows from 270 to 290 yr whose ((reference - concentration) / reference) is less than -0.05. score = 289 yr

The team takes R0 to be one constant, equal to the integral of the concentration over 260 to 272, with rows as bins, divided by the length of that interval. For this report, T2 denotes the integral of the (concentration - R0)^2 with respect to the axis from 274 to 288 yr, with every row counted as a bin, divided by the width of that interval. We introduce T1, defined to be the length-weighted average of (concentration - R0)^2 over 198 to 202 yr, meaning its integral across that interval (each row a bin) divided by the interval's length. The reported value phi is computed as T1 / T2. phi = 1.2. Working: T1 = 2.7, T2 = 2.4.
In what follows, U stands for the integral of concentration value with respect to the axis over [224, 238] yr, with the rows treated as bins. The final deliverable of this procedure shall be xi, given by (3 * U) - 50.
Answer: 184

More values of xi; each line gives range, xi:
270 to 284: 124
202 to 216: 179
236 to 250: 196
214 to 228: 186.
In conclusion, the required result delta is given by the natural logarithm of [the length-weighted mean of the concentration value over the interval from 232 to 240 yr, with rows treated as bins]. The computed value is 1.74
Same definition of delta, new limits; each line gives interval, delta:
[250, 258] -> 1.75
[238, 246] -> 1.77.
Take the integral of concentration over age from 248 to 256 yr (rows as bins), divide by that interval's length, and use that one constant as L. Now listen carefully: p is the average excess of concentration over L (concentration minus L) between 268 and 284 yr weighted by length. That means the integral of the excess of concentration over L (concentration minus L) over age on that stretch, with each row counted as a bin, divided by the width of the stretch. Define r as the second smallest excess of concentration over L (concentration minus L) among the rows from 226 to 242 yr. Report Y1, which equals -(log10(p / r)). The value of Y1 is -0.8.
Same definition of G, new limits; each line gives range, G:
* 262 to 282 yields 281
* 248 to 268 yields 251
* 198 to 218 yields 211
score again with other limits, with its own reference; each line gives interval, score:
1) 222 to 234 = 233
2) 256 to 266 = 257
